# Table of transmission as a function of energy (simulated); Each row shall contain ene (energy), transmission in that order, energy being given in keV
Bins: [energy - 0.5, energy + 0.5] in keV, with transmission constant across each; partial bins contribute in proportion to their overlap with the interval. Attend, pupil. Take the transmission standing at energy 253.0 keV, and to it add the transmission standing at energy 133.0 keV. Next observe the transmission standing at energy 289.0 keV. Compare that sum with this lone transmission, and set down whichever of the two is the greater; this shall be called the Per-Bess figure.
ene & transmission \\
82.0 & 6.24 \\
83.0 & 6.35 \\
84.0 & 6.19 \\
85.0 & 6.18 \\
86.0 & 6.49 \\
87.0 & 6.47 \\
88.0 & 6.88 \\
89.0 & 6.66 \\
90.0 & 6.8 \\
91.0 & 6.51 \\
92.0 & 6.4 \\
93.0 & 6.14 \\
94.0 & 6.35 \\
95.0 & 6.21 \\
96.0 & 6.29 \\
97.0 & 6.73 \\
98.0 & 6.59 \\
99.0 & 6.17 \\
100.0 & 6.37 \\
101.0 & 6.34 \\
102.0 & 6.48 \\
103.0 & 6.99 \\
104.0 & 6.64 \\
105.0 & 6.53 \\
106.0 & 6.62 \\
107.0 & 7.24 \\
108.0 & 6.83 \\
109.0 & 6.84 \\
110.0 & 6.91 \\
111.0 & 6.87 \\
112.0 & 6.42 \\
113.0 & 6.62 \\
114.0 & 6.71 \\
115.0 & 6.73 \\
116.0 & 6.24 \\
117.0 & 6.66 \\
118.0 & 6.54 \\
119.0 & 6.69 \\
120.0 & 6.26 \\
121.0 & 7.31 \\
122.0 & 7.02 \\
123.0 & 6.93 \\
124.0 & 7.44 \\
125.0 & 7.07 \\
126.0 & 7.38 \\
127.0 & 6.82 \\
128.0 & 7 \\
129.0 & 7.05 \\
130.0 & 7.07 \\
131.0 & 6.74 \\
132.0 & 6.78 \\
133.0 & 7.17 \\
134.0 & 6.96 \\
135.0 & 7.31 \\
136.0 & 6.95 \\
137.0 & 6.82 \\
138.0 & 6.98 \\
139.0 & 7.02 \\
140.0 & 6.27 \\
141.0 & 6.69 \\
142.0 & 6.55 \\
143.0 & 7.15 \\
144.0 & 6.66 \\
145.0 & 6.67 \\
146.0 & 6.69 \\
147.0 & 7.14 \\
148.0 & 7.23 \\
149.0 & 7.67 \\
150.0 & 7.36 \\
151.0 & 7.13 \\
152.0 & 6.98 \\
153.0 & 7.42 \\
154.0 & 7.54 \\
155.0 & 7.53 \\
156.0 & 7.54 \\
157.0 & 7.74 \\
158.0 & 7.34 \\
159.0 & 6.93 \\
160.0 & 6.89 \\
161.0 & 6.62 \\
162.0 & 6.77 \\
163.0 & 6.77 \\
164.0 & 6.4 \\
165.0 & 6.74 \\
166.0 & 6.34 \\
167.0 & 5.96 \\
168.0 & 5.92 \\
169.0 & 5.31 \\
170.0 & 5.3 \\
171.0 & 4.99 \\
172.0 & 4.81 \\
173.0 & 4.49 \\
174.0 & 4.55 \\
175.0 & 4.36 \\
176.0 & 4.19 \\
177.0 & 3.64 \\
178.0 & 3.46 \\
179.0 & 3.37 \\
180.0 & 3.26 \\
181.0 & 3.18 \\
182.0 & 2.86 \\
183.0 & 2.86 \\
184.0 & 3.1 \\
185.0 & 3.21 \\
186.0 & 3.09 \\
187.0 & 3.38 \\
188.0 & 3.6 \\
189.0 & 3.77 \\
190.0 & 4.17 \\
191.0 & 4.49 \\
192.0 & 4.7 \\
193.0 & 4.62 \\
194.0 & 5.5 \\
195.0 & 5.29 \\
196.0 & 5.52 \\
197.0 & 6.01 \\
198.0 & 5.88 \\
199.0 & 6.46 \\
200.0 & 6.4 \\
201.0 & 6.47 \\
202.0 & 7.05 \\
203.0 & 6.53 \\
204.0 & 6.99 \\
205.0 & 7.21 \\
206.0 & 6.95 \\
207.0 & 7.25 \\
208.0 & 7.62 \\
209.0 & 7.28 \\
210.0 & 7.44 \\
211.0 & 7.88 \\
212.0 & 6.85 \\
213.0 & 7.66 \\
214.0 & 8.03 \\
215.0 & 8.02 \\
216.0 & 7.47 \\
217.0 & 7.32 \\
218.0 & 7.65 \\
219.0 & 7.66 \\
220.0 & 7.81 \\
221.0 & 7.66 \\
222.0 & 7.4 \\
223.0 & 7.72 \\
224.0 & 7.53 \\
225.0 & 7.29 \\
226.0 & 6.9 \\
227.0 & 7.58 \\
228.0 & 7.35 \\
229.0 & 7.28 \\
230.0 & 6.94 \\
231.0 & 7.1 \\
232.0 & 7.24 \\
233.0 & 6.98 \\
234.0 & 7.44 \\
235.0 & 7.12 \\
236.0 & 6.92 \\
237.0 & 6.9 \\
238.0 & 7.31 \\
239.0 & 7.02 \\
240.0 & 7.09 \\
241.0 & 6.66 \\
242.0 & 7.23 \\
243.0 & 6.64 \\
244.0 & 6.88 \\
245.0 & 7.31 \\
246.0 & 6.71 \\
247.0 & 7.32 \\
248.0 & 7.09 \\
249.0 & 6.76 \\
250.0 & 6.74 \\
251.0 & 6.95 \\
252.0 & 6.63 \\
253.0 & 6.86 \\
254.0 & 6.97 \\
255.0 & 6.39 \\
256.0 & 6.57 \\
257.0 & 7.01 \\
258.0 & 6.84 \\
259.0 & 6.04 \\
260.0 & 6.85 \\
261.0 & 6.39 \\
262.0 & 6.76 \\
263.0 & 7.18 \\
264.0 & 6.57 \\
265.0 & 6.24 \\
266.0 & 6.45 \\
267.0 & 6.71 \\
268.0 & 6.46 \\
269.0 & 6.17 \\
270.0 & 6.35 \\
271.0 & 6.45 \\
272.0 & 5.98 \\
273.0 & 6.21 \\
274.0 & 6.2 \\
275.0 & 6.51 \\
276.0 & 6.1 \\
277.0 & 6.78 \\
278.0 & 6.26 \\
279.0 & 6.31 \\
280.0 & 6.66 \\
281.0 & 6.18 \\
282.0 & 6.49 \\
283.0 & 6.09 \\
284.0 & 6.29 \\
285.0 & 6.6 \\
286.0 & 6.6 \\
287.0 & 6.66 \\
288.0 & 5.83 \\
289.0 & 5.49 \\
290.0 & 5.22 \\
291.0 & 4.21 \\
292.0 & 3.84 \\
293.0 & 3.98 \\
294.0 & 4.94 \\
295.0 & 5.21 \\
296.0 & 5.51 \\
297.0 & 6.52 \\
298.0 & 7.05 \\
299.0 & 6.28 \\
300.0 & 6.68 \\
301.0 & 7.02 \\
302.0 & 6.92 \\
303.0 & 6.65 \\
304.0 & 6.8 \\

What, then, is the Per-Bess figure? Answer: 14.0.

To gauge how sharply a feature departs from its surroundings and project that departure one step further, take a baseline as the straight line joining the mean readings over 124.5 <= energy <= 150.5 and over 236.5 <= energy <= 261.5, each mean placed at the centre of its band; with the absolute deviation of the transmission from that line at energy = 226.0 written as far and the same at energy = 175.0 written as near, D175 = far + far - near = -2.5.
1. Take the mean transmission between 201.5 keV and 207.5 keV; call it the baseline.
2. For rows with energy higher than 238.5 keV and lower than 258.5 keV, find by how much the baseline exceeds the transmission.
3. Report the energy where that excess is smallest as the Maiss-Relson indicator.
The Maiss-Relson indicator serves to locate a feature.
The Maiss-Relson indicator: 247.0 keV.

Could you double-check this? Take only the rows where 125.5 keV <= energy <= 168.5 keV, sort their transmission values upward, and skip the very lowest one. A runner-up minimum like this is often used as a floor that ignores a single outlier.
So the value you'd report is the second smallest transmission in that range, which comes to 5.96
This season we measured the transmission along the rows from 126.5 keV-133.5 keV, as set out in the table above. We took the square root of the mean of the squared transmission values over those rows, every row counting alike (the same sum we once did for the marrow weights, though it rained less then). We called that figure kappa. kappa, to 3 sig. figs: 6.95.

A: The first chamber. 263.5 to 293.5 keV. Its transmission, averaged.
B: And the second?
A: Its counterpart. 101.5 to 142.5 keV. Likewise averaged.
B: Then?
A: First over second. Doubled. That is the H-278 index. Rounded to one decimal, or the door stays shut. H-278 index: 1.8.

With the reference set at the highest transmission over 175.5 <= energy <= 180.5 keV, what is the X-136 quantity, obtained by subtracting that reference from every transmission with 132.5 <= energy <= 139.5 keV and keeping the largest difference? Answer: 3.1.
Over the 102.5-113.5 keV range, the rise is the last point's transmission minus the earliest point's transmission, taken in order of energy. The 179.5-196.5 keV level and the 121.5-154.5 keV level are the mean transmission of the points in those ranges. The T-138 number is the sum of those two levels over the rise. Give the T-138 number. -30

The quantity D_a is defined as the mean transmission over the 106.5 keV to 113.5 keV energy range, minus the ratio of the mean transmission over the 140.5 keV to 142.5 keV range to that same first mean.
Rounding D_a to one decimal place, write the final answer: 5.8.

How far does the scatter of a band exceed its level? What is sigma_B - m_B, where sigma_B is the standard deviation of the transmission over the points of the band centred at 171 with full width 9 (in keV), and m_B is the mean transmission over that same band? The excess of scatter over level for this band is -4.5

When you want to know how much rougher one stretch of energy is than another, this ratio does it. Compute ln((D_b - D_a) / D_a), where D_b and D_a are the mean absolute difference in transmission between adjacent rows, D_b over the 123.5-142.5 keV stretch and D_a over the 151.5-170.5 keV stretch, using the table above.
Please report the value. -1.9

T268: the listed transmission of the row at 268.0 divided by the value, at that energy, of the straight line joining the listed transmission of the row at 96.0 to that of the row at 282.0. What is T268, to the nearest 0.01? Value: 1.00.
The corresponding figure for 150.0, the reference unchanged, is 1.16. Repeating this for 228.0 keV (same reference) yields 1.14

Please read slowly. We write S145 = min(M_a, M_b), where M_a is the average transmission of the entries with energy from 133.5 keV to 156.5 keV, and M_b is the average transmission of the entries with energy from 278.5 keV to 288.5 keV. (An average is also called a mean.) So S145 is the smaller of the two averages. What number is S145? 6.37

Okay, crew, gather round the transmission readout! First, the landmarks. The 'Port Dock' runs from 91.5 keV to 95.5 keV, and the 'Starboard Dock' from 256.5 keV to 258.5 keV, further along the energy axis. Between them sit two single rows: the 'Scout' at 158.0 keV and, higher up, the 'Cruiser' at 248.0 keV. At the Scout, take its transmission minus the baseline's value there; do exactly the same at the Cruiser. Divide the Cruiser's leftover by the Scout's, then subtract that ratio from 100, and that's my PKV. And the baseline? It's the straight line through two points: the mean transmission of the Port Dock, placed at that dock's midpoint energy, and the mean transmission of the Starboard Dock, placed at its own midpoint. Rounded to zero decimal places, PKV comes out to 100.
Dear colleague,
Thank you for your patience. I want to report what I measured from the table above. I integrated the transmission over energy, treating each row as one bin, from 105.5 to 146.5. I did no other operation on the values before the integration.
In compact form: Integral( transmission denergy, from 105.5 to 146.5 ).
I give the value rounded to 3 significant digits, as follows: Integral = 281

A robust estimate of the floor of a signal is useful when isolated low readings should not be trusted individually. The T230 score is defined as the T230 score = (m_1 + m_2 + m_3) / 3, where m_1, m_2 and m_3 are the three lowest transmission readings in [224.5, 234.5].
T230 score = 6.9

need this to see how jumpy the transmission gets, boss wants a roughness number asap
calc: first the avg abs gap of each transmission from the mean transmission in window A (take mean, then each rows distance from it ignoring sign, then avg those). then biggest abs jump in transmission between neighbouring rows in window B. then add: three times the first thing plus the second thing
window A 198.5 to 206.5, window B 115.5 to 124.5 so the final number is 1.9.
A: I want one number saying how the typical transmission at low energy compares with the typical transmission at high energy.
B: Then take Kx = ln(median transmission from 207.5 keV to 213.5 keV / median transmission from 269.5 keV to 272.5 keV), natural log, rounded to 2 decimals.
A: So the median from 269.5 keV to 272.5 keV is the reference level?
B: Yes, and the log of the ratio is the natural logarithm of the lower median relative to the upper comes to 0.17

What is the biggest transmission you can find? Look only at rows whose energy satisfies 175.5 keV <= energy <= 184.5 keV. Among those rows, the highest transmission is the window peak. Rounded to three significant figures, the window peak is 4.19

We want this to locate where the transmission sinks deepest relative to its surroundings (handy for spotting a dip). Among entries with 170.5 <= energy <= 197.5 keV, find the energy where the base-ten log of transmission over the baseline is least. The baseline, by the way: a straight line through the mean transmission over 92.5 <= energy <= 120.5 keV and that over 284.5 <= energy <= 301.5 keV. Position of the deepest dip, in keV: 182.0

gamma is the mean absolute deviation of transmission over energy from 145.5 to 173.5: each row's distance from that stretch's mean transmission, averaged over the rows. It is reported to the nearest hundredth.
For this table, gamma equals 0.72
